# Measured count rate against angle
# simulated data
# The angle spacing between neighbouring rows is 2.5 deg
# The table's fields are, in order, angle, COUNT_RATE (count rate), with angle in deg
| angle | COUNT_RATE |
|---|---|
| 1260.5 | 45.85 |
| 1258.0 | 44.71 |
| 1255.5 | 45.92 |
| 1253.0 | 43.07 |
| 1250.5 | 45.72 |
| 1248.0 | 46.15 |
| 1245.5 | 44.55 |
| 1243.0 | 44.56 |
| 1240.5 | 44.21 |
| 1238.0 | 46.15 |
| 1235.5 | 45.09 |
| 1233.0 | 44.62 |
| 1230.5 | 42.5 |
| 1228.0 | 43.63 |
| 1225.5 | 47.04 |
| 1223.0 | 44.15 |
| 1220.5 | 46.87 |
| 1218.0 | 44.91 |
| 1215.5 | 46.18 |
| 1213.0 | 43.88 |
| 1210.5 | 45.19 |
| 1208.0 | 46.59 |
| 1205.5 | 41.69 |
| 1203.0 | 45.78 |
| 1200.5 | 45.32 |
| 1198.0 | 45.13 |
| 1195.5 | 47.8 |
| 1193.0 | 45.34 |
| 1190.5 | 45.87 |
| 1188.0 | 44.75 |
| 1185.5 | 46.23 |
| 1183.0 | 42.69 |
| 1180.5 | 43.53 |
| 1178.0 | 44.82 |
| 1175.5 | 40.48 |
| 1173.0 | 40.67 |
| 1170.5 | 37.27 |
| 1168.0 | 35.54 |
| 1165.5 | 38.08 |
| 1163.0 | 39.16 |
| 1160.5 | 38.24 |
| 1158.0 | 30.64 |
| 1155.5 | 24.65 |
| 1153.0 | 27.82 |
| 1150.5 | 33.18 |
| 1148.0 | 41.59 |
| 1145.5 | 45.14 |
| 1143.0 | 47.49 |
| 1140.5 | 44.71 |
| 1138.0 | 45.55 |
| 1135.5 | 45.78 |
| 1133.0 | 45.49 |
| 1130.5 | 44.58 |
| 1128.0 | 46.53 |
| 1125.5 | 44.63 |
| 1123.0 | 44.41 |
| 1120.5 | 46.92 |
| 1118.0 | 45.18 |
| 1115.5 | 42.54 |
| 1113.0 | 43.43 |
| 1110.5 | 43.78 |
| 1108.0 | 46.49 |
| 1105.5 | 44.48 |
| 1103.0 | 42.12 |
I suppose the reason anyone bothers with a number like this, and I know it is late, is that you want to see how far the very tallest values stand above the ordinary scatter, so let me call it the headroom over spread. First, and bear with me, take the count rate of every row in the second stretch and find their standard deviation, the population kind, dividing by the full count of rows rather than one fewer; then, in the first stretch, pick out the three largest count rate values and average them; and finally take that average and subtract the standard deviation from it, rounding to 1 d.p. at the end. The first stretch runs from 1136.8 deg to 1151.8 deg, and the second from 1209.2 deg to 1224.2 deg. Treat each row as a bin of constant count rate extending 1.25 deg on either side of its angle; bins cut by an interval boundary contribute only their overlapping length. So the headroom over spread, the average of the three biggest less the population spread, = 45.0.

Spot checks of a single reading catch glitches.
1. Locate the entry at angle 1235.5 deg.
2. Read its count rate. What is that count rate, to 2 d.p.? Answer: 45.09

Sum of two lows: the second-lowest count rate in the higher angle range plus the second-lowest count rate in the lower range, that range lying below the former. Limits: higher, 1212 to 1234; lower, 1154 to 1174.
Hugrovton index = 74.3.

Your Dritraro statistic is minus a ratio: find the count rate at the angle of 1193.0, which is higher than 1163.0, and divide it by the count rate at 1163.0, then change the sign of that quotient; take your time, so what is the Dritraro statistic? -1.16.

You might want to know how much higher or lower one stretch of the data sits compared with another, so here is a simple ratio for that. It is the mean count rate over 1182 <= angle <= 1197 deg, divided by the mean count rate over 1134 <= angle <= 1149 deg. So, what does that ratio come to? 1.01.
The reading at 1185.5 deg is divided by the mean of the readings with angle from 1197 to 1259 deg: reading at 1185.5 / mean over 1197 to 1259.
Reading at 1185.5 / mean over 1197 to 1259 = 1.03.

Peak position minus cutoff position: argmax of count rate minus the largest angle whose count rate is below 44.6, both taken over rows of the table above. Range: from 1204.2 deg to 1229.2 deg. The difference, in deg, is -2.5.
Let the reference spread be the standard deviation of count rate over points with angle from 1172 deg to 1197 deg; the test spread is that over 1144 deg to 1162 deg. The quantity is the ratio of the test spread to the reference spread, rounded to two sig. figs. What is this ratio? 3.1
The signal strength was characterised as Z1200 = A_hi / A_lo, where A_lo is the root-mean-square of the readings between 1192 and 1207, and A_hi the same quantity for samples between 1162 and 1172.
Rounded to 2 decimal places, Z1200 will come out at 0.83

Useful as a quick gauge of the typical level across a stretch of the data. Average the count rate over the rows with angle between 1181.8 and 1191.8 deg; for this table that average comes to 44.9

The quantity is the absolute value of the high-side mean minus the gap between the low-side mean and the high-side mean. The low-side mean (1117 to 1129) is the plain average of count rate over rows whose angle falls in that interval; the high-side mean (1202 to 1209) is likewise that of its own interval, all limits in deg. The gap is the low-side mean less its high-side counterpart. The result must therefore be 44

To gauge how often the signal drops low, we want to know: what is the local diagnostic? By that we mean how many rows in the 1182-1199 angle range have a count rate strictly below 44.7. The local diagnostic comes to 1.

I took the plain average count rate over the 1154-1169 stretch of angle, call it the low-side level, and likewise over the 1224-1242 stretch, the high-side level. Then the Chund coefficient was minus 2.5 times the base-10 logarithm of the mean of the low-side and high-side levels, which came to -3.99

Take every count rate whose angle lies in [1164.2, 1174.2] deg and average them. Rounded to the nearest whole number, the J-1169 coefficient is 38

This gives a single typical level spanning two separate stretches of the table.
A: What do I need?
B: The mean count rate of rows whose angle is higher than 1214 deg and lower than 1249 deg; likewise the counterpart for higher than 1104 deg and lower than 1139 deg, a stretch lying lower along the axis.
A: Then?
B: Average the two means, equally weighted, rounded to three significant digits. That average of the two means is 45.0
